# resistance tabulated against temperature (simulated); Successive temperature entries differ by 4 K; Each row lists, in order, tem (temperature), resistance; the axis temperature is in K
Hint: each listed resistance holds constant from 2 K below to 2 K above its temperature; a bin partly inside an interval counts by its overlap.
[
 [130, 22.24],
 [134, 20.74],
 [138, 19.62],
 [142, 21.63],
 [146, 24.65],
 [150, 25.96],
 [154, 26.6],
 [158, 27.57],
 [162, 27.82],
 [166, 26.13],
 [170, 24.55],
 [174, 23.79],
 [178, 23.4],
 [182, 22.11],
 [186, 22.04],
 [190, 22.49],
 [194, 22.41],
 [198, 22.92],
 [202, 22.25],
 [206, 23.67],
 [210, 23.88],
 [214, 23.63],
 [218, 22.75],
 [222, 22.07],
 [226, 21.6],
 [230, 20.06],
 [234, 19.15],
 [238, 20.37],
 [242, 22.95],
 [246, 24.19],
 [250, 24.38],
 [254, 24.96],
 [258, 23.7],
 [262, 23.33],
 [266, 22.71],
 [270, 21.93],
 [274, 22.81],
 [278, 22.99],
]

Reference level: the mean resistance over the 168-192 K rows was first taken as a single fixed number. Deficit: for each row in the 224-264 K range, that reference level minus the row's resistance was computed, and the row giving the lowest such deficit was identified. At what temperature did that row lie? 254 K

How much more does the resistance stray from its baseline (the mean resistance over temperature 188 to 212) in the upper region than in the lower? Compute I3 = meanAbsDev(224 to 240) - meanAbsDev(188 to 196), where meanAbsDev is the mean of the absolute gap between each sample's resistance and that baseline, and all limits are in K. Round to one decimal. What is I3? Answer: 2.2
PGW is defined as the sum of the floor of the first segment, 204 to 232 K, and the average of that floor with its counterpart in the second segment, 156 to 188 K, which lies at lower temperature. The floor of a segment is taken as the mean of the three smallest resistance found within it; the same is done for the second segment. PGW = 43.1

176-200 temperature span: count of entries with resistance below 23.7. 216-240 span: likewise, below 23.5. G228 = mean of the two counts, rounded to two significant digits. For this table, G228 6.0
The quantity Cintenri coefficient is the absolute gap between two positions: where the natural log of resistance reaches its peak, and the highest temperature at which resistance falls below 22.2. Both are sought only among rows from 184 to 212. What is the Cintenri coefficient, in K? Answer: 24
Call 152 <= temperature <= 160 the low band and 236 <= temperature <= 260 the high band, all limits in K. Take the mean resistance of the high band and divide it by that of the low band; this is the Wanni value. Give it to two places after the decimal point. 0.86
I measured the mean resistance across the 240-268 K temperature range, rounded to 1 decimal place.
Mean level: 23.7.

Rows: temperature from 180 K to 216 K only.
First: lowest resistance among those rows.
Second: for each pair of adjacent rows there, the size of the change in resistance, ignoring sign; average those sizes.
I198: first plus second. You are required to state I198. 22.5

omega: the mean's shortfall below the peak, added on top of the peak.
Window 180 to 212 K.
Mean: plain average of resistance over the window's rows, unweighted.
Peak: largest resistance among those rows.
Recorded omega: 25.0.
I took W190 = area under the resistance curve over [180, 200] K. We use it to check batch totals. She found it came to 448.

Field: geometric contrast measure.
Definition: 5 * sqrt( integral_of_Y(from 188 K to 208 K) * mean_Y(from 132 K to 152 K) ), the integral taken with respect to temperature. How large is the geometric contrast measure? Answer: 506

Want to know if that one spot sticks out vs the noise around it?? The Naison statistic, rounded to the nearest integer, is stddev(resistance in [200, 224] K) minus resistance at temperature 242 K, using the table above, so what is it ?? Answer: -22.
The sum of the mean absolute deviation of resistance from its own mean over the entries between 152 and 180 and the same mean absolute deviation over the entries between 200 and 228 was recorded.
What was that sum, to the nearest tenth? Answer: 2.3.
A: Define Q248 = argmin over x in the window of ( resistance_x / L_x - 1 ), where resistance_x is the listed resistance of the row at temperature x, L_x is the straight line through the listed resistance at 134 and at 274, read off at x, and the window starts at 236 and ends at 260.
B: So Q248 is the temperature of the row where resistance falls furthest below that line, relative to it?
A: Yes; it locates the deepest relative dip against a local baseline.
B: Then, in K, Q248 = 238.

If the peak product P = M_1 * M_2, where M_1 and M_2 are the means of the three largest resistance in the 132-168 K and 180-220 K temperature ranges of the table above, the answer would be 648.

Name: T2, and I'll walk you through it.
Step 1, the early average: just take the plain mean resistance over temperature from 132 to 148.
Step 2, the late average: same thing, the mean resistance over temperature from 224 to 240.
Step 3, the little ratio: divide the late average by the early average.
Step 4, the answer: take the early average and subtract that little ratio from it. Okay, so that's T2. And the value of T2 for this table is 20.7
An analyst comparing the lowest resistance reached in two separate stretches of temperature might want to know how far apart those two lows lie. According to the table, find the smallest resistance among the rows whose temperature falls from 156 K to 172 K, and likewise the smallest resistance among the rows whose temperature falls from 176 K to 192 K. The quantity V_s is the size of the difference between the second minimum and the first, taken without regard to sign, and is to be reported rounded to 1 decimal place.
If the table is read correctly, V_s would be 2.5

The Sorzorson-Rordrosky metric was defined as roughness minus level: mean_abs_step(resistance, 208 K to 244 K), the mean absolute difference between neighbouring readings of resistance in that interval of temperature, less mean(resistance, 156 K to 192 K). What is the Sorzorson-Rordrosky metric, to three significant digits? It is -23.4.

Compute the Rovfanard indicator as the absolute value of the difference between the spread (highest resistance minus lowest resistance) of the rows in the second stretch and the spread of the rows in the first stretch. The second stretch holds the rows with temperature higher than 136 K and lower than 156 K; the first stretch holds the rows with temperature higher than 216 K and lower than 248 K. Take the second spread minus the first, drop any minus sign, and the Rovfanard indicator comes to 1.9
